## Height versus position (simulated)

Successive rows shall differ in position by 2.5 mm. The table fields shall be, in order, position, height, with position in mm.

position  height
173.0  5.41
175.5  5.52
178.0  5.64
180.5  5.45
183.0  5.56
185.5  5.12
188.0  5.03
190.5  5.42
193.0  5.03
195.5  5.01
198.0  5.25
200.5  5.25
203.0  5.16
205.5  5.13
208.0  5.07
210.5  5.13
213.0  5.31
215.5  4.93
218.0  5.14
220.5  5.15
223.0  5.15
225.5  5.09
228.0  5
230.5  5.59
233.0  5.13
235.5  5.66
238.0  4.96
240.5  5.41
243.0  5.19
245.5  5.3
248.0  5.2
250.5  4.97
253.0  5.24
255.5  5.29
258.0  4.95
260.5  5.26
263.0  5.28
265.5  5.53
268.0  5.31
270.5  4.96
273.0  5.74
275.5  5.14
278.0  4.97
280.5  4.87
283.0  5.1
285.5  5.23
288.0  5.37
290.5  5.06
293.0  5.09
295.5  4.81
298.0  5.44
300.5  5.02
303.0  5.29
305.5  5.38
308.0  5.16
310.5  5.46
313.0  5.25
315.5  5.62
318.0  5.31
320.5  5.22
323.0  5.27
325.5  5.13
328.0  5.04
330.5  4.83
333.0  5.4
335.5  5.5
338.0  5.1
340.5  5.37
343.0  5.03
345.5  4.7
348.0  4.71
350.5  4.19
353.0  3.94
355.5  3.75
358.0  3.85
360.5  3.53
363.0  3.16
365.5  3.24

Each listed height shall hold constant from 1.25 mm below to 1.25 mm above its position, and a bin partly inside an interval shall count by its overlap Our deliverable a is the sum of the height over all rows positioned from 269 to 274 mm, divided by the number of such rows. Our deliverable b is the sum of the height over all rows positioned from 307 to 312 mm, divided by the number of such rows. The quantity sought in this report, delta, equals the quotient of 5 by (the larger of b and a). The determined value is 0.935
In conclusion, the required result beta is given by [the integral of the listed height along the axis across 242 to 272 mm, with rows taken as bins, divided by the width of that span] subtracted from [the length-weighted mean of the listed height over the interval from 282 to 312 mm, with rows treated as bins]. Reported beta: -0.01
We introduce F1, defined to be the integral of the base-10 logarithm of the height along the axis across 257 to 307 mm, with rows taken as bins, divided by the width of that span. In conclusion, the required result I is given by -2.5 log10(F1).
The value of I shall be 0.364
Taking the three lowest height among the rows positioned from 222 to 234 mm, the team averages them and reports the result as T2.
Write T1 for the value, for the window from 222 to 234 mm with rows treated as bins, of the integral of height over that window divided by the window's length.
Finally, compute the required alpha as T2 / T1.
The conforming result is 0.977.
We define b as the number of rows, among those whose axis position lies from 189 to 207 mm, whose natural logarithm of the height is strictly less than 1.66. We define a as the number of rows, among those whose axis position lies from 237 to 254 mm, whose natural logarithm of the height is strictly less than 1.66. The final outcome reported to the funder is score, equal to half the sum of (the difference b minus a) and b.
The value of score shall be 3.5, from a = 5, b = 6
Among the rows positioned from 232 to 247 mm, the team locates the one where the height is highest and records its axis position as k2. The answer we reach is 235.5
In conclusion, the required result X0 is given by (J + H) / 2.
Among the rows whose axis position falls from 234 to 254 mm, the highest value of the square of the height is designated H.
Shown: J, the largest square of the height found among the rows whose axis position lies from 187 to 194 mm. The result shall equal 30.7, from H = 32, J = 29.4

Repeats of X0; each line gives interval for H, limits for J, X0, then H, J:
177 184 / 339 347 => 30.3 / 32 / 28.8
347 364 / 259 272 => 26.4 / 22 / 30.6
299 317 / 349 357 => 24.6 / 32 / 17.6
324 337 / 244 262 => 29.2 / 30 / 28.1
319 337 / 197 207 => 28.9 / 30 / 27.6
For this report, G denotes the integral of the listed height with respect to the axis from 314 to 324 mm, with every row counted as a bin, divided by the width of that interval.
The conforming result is 5.35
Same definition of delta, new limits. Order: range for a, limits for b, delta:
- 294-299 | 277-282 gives 0.976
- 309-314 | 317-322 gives 0.934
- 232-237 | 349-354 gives 0.927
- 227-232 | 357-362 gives 0.944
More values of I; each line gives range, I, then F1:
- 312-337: 0.356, 0.720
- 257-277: 0.354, 0.721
